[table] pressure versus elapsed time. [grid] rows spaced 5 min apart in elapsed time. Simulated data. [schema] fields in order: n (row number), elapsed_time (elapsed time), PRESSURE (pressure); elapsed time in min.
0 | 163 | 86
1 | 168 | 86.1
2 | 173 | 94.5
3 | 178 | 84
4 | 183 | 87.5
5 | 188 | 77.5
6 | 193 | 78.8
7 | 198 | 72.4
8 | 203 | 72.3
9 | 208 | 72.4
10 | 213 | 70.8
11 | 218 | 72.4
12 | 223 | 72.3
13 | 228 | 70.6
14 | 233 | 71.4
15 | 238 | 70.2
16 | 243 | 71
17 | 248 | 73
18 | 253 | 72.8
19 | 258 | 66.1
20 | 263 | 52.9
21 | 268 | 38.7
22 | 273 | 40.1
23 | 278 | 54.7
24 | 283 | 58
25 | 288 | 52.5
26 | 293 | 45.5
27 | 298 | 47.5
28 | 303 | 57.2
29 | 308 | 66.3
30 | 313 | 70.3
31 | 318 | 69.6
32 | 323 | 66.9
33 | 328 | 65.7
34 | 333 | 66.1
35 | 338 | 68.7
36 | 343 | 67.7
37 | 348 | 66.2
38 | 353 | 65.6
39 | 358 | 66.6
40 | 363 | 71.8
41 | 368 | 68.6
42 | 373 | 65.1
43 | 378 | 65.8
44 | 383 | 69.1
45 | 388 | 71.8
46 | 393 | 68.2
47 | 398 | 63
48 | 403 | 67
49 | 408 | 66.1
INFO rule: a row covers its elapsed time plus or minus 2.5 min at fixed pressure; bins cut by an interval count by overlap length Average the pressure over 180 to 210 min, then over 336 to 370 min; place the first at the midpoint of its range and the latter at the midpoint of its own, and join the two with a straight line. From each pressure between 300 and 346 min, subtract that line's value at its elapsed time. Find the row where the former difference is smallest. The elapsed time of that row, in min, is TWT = 303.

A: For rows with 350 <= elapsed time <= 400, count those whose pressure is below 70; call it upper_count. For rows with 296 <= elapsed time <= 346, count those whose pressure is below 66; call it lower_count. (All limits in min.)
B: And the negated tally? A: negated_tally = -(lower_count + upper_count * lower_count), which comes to -27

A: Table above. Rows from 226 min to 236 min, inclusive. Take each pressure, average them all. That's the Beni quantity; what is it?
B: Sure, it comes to 71.0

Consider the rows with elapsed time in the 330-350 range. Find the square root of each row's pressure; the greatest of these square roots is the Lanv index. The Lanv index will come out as 8.29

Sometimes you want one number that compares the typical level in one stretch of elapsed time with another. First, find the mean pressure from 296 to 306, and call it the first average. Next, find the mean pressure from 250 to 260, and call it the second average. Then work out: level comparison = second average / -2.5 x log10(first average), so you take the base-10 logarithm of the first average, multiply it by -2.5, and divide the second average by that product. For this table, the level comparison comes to -16.2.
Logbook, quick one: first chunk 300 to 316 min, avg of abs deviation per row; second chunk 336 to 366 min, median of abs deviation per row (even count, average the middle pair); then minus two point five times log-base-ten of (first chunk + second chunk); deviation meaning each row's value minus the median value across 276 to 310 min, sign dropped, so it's -3.4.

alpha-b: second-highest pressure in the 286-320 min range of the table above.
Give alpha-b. 69.6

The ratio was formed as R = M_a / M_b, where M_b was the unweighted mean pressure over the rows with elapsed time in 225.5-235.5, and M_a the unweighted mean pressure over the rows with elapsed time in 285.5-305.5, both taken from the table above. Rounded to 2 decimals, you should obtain 0.71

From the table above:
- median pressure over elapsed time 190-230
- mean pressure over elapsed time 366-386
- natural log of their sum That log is 4.94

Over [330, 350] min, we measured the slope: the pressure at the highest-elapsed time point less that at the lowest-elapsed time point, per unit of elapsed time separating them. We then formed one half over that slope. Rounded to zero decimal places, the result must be 75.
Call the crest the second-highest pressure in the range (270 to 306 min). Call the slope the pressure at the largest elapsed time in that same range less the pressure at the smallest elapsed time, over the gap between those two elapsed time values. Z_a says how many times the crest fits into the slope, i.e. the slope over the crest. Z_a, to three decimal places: 0.010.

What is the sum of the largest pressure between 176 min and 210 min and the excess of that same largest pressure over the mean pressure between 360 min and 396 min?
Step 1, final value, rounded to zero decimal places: 106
